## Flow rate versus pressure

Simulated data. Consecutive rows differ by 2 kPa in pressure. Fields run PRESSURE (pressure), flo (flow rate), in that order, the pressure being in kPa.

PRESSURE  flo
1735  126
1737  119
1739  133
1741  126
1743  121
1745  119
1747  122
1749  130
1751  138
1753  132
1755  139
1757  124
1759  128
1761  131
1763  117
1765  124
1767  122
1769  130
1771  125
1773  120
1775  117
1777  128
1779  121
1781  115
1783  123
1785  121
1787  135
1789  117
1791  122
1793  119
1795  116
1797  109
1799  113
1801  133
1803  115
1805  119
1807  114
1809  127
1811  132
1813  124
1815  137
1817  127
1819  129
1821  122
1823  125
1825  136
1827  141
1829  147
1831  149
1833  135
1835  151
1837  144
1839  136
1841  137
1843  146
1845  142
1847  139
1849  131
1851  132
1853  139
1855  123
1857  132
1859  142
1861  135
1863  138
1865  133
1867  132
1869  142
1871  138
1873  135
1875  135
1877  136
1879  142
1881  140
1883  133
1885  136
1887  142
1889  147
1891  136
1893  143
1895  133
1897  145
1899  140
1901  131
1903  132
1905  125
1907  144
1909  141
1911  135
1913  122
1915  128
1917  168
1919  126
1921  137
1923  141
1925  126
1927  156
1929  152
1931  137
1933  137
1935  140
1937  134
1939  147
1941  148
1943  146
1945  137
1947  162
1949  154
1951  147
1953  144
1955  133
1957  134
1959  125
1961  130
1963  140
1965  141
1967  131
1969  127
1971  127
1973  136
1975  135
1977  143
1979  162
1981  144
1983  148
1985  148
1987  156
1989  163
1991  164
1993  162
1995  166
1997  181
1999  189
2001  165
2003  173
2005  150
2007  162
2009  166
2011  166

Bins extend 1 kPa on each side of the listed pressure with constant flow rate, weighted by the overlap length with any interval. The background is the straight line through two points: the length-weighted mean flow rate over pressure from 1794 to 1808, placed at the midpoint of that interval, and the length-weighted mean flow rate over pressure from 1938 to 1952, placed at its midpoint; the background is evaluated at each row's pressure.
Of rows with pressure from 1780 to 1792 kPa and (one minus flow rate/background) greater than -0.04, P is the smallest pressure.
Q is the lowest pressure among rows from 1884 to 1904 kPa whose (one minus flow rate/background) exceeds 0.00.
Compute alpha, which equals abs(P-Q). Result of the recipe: 110 kPa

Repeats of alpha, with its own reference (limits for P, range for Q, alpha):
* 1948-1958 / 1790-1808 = 152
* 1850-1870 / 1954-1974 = 104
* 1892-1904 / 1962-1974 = 68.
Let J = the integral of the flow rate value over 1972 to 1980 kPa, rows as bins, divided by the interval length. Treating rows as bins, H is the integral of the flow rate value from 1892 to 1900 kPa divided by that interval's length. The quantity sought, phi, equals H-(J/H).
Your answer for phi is 139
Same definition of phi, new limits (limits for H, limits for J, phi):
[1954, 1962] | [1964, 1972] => 129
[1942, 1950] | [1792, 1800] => 149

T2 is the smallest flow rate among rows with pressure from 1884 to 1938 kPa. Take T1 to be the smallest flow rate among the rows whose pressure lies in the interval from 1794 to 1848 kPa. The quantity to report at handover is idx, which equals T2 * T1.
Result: 13298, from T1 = 109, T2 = 122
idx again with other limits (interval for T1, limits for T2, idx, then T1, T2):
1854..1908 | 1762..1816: 13407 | 123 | 109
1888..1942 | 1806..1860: 13908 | 122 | 114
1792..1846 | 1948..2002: 13625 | 109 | 125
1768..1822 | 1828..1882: 13407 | 109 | 123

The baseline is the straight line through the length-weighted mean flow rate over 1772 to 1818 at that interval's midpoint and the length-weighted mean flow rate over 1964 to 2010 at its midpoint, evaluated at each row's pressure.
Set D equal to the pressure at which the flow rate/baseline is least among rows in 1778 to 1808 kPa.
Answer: 1797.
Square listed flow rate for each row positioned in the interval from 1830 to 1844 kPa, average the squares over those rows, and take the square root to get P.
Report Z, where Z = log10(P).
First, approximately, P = 143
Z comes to 2.15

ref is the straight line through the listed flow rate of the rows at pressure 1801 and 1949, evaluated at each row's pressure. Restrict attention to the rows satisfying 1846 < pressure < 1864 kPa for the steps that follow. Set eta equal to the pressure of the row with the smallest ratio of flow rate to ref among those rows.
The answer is 1855 kPa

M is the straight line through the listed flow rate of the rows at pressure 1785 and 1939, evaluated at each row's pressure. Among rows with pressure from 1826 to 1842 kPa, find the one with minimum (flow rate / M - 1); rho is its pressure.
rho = 1839 kPa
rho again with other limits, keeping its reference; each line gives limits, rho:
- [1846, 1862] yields 1855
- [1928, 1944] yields 1937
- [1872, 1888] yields 1883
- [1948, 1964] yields 1959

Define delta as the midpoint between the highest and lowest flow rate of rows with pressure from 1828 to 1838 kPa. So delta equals 143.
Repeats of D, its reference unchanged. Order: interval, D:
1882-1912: 1905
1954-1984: 1959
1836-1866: 1855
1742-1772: 1763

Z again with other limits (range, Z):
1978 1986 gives 2.18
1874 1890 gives 2.14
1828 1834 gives 2.16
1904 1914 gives 2.13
